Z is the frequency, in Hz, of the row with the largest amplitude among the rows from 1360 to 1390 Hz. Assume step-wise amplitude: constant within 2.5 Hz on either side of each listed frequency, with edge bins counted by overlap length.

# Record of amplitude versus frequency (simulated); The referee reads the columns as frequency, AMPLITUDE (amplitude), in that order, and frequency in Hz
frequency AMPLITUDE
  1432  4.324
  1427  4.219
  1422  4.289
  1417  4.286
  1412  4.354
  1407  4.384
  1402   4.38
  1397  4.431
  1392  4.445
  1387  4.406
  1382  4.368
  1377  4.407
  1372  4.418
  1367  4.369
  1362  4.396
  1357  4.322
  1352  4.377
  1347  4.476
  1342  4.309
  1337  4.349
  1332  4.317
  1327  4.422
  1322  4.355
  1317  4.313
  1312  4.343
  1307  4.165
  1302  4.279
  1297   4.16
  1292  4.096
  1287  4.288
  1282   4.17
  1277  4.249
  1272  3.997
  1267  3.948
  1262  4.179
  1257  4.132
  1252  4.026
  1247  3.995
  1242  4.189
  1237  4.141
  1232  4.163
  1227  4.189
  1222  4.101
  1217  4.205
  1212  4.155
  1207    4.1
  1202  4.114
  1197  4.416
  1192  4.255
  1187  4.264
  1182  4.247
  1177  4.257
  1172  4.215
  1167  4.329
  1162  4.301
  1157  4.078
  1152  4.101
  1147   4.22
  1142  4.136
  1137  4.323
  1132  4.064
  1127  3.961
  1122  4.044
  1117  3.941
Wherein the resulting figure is 1372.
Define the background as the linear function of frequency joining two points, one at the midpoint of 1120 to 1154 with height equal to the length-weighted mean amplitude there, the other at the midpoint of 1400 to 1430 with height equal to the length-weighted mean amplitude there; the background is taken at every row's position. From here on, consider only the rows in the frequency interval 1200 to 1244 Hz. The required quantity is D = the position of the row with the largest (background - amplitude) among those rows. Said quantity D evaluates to 1222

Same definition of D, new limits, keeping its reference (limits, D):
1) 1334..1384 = 1342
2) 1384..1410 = 1402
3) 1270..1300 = 1272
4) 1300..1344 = 1307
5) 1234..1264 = 1247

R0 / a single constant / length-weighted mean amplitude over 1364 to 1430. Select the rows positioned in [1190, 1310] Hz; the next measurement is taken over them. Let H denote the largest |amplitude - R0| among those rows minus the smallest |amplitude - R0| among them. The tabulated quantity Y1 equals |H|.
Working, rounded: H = 0.37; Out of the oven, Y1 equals 0.37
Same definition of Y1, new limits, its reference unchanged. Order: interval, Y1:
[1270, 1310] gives 0.29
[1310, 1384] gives 0.11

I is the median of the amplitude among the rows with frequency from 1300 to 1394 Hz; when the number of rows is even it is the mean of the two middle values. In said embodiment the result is 4.37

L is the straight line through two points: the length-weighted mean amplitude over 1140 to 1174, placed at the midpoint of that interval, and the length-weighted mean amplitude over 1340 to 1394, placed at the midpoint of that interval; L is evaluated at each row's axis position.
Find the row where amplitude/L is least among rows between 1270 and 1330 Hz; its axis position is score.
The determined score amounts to 1272 Hz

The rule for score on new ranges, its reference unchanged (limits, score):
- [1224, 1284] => 1267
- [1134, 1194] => 1157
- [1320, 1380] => 1357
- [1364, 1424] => 1422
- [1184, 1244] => 1222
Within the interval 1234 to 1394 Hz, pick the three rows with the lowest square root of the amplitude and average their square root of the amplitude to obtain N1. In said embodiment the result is 1.99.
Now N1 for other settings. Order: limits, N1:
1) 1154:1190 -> 2.04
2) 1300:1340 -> 2.06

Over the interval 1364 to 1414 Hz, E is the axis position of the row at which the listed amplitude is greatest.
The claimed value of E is 1392 Hz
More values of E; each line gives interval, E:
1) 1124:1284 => 1197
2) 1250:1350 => 1347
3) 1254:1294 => 1287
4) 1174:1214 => 1197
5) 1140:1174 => 1167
